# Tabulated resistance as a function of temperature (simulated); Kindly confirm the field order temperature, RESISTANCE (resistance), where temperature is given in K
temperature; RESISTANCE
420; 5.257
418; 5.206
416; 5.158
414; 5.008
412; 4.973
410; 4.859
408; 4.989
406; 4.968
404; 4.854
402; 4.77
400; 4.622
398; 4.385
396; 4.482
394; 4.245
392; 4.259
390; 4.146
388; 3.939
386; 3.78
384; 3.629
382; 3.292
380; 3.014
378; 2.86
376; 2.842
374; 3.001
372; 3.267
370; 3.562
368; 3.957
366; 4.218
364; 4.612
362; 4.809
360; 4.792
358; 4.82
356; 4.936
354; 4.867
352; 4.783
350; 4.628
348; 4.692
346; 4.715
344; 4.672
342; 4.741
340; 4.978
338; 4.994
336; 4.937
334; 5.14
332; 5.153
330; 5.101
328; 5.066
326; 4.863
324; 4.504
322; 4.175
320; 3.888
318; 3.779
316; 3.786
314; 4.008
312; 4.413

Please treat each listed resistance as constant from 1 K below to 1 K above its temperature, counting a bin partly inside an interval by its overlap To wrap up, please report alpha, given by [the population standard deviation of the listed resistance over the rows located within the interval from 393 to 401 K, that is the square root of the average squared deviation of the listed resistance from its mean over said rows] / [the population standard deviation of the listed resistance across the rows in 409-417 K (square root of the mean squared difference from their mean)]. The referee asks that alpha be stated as 1.3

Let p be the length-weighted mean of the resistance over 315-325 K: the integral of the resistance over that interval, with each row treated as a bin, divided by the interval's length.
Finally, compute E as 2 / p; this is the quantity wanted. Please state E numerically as 0.50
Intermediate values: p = 4.0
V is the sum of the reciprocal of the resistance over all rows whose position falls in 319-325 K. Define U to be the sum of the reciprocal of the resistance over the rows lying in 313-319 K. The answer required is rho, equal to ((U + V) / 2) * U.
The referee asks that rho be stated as 0.58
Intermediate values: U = 0.778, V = 0.719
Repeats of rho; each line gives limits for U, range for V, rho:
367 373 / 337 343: 0.61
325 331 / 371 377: 0.48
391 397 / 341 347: 0.46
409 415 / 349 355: 0.38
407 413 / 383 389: 0.43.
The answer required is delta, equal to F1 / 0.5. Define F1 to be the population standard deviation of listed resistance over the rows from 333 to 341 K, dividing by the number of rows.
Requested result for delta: 0.15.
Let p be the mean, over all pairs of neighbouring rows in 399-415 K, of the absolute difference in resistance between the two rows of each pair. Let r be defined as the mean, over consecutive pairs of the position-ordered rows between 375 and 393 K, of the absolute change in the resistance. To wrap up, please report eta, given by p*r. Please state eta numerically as 0.016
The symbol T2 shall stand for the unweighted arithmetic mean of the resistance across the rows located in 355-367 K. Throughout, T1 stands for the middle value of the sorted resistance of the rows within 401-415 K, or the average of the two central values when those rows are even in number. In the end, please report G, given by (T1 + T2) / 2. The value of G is 4.83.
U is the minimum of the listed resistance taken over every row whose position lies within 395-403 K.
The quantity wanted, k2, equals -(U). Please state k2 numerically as -4.4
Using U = 4.385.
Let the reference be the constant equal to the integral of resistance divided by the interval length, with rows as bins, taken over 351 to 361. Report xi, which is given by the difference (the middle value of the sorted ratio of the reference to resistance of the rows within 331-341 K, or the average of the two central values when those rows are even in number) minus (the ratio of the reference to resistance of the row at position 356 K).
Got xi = -0.01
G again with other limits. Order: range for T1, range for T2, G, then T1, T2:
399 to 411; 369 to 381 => 3.97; 4.9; 3.1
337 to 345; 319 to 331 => 4.73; 4.9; 4.6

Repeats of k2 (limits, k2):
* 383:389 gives -3.6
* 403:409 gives -4.9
